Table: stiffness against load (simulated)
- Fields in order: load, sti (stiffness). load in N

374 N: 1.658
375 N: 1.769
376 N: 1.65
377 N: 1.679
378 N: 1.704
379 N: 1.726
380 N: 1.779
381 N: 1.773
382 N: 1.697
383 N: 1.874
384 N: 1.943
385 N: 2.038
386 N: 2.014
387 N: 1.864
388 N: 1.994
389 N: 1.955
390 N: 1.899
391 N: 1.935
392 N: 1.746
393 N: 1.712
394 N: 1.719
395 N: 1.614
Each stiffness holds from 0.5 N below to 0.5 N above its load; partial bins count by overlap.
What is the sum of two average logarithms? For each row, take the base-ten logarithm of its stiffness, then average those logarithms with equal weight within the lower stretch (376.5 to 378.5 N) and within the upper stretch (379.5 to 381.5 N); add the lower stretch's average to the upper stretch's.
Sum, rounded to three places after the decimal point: 0.478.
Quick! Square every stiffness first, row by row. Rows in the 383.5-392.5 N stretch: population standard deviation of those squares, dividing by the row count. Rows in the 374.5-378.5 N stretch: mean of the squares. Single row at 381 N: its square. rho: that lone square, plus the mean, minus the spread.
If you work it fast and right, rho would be 5.7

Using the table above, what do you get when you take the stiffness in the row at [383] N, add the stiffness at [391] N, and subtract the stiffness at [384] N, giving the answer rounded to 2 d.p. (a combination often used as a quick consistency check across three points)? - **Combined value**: 1.87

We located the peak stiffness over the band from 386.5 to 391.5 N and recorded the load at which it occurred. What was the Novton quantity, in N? 388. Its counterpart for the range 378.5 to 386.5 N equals 385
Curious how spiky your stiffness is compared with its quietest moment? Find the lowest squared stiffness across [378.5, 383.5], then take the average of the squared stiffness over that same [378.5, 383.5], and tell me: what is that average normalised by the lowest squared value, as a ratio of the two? 1.09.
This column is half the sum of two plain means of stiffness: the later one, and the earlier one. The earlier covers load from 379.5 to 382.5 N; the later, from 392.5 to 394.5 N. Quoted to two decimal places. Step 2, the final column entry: 1.73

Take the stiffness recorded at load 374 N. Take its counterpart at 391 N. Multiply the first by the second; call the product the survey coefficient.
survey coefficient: 3.21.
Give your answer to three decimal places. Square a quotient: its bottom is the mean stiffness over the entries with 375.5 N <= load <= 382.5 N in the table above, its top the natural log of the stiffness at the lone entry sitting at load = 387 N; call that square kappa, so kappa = 0.132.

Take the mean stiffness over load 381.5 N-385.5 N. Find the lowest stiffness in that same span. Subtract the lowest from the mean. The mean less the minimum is 0.19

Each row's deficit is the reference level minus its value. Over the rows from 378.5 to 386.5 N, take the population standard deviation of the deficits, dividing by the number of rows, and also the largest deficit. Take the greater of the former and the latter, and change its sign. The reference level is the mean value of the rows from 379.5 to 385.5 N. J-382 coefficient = -0.15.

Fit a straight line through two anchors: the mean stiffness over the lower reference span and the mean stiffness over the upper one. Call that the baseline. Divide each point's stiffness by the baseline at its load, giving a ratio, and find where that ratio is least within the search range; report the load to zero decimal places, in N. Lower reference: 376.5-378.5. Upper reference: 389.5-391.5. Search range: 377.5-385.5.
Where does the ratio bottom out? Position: 382 N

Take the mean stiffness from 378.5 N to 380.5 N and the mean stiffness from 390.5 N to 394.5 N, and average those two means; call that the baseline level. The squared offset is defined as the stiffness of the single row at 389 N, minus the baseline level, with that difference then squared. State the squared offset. 0.036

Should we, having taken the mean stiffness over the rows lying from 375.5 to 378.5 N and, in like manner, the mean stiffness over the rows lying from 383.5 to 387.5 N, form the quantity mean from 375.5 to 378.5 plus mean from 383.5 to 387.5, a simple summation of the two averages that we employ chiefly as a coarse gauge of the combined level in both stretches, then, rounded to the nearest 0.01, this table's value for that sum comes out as 3.64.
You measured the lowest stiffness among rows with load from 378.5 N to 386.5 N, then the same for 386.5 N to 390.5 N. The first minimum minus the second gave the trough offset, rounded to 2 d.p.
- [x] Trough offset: -0.17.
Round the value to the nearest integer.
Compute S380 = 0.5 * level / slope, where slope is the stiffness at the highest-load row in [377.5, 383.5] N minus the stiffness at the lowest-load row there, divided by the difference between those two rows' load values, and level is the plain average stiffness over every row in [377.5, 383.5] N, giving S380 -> 26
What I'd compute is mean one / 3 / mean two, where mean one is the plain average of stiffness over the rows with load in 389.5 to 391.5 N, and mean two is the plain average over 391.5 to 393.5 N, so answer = 0.37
